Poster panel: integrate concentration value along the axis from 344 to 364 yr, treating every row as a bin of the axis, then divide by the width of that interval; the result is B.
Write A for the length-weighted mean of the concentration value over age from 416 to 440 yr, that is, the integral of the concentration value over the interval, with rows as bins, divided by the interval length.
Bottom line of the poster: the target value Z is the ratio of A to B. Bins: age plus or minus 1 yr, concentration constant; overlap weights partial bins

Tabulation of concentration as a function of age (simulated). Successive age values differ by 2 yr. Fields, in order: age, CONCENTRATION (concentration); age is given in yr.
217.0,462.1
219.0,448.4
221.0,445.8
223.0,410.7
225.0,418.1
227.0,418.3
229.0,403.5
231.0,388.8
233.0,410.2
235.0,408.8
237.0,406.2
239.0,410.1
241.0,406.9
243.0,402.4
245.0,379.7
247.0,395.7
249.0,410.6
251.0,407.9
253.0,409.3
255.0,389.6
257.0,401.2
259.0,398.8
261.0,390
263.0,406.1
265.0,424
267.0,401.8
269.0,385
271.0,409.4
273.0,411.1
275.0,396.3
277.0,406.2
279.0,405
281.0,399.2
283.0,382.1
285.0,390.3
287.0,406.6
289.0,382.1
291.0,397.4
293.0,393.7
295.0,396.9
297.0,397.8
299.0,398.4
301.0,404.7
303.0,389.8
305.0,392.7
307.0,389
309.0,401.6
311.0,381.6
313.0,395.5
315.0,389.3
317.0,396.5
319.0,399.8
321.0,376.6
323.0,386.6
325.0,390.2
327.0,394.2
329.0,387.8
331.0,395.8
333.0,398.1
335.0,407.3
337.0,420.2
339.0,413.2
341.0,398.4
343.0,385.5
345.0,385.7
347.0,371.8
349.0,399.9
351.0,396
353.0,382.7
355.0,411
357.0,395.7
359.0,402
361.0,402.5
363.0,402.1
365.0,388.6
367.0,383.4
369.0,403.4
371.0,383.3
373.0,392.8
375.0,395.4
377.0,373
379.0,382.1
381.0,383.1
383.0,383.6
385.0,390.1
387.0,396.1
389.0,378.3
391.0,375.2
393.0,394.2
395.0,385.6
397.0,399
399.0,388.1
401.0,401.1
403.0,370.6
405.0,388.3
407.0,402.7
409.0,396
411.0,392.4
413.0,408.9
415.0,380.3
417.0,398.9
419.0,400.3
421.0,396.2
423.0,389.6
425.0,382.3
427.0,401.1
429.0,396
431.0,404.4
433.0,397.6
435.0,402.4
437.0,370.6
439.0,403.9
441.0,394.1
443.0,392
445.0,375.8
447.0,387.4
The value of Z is 1.00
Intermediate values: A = 395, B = 395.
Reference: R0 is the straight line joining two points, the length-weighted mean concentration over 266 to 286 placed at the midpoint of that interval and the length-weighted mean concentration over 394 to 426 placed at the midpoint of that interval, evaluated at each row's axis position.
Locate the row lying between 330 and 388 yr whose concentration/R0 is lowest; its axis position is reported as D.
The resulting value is 347.0 yr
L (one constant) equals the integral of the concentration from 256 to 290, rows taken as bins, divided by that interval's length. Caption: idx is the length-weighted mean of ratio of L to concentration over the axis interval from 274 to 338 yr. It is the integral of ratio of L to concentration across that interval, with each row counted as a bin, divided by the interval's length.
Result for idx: 1.01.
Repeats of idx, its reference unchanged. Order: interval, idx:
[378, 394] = 1.04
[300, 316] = 1.02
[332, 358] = 1.01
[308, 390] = 1.02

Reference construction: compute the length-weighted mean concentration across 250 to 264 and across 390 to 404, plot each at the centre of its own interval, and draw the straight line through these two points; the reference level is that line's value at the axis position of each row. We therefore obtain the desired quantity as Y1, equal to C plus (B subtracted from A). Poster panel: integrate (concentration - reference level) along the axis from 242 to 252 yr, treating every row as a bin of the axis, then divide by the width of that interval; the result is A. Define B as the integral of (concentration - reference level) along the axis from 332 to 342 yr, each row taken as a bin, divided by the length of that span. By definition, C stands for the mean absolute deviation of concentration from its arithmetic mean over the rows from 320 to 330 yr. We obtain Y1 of -12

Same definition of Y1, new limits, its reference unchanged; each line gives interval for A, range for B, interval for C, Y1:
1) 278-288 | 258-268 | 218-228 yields 9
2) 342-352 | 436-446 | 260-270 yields 3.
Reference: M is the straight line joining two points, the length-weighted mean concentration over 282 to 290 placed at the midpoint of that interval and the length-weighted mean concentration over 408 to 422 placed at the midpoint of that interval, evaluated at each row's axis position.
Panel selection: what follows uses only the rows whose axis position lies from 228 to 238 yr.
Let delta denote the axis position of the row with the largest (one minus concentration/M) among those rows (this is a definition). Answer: 231.0 yr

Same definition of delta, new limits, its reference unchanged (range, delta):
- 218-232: 231.0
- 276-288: 283.0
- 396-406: 403.0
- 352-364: 353.0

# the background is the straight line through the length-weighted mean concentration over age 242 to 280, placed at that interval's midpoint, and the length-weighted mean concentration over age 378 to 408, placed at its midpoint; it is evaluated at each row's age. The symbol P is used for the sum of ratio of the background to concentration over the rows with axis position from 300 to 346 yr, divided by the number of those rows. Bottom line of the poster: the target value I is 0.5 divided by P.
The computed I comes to 0.499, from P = 1.00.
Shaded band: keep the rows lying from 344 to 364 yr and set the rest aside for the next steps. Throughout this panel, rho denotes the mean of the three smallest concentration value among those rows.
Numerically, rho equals 380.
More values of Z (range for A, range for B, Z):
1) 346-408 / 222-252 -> 0.96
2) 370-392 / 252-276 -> 0.96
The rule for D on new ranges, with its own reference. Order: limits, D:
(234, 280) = 245.0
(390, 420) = 403.0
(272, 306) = 283.0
